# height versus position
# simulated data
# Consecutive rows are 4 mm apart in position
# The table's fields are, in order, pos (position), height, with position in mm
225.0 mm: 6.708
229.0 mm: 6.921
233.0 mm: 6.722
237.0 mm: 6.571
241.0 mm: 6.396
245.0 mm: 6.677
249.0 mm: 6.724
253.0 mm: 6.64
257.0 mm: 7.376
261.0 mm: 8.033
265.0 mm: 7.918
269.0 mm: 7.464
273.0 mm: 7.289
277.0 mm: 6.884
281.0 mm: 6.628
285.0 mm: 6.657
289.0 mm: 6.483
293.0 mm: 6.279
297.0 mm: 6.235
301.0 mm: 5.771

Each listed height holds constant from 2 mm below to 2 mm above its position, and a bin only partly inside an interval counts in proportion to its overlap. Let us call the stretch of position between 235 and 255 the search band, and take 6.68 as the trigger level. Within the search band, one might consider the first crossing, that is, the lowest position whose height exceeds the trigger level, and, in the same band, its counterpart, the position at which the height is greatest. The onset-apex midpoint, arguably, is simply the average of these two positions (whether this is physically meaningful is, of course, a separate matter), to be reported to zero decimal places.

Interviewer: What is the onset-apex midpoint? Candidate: 249 mm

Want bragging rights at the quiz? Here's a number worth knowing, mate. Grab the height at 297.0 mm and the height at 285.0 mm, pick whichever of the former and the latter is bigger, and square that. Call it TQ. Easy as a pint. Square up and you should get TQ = 44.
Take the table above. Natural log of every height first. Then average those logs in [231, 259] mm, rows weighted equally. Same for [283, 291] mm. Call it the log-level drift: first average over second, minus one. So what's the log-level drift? 0.01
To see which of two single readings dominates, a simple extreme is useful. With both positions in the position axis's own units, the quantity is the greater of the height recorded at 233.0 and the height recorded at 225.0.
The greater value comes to 6.7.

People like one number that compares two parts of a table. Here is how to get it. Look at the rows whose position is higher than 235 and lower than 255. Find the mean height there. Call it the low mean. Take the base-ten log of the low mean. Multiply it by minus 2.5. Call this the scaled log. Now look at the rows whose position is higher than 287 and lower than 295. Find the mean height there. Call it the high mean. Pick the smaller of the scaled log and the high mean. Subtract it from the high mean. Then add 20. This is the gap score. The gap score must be 28.4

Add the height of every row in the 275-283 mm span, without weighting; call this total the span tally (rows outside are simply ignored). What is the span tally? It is 13.5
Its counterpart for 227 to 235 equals 13.6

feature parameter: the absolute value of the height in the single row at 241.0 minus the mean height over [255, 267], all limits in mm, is 1.4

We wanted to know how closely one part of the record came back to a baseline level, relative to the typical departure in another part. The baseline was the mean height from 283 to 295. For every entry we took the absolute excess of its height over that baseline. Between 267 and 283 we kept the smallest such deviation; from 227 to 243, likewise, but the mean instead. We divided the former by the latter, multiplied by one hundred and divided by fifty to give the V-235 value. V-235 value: 1.4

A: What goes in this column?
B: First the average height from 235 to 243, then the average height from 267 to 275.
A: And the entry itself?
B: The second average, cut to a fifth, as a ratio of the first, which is 0.228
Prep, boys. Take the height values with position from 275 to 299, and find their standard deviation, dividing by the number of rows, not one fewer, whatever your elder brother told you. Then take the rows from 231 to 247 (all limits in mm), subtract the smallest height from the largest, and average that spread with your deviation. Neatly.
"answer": 0.28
